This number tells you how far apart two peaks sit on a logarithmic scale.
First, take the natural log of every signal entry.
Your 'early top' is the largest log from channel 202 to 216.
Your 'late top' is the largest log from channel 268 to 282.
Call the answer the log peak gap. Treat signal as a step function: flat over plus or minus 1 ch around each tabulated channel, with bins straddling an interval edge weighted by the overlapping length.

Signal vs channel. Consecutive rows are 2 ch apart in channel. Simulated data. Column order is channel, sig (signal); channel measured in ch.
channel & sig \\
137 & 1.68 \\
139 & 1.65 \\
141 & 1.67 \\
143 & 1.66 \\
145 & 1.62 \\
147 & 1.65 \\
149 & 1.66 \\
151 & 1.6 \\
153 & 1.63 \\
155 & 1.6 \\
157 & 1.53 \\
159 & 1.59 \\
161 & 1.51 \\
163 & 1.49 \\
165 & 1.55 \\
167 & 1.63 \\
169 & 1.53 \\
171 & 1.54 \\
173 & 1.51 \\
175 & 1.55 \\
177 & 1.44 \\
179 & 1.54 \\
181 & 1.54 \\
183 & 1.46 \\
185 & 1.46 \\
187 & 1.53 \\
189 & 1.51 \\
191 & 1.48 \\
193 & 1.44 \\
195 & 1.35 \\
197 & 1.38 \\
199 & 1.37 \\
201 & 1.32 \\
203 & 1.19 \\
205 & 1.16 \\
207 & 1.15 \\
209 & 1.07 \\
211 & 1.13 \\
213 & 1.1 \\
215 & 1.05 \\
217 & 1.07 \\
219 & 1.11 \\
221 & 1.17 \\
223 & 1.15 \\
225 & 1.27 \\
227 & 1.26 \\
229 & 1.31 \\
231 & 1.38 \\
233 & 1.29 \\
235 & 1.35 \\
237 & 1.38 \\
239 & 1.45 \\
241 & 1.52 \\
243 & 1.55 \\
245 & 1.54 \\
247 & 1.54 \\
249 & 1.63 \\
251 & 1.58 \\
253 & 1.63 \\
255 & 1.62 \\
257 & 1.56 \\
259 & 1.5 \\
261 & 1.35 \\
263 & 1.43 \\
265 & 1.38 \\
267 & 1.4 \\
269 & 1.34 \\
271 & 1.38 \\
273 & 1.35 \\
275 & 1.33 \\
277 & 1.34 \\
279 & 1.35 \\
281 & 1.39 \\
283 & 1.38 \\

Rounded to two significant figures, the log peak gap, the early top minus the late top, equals -0.16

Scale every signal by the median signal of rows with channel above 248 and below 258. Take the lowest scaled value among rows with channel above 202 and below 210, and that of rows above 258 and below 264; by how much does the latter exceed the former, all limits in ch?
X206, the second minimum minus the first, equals 0.17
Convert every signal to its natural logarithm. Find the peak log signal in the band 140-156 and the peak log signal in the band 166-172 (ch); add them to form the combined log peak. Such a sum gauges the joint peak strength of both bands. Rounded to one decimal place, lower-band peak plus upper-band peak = 1.0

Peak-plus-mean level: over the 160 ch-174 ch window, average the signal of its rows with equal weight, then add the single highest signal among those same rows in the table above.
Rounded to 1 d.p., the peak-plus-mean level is 3.2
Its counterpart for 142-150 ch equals 3.3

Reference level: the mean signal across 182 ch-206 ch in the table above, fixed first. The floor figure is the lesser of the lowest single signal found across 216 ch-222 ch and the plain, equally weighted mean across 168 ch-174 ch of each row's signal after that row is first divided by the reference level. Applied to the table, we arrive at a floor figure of 1.07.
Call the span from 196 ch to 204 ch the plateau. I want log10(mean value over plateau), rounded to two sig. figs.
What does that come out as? 0.12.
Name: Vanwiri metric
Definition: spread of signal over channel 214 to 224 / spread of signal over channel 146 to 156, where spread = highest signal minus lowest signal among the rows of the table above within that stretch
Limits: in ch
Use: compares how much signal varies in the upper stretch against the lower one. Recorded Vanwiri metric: 2.0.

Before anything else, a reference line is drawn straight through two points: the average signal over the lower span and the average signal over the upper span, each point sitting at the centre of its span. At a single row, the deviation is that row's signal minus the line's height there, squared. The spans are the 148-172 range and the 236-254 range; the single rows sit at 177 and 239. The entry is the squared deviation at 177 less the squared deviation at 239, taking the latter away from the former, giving 0.01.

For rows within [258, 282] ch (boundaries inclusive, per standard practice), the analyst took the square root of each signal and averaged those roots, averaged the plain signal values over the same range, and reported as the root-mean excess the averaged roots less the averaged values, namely -0.20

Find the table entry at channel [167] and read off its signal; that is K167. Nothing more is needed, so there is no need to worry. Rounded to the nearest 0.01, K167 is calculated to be 1.63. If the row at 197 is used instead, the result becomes 1.38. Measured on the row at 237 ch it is 1.38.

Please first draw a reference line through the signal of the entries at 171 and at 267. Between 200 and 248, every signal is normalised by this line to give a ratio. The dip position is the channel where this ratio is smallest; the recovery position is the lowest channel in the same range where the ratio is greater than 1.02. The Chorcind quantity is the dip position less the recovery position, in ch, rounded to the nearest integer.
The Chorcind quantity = -26 ch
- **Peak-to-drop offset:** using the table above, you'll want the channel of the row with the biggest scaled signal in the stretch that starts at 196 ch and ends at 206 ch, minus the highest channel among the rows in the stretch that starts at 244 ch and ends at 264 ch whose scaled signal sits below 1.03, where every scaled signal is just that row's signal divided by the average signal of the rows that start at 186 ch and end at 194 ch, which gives -66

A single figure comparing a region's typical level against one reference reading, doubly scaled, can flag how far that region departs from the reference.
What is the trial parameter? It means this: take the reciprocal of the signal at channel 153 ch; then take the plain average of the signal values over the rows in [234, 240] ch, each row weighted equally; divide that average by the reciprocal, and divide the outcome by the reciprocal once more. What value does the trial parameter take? 3.7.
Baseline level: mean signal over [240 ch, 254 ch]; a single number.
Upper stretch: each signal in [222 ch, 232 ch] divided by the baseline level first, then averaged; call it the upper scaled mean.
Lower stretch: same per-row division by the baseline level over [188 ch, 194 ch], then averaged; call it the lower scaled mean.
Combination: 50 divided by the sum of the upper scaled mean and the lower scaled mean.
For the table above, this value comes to 28.5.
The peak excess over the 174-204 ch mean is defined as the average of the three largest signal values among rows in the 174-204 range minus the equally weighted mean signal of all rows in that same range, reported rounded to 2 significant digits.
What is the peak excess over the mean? 0.11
